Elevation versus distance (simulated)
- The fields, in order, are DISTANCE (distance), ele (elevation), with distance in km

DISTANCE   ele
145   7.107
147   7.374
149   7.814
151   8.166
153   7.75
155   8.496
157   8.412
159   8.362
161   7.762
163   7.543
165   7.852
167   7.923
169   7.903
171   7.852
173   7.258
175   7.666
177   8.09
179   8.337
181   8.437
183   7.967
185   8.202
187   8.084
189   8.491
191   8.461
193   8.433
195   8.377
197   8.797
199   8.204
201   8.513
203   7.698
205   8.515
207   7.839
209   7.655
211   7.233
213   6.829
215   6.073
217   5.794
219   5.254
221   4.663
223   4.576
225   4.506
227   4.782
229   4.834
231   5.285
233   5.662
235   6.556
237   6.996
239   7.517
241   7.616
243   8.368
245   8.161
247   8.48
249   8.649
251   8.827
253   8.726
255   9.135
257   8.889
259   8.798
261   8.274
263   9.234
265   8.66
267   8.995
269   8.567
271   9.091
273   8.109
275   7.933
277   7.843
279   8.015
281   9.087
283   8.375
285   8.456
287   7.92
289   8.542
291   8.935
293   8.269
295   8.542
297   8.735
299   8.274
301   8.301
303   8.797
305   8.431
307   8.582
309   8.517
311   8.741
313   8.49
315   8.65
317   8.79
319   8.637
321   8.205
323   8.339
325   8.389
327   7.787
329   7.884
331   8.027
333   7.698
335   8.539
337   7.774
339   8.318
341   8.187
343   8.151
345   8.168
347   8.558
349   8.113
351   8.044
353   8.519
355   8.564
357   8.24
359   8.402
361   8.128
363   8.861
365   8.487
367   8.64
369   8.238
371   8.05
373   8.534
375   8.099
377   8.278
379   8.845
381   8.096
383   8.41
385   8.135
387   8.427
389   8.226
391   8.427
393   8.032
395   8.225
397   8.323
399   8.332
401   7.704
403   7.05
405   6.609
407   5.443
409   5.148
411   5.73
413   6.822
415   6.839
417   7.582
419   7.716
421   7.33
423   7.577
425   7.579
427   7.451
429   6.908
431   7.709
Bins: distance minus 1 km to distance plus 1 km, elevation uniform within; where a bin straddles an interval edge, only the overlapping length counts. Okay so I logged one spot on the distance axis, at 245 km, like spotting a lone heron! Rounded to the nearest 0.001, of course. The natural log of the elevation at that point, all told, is 2.099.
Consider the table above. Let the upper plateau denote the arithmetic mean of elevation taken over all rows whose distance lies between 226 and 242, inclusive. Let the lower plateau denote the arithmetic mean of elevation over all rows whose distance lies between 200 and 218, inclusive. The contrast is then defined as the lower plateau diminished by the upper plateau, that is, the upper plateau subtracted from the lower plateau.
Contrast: 1.2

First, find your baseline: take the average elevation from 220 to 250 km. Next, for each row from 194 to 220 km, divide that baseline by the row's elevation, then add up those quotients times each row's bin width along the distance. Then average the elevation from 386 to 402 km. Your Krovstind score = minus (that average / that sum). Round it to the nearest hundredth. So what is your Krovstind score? -0.36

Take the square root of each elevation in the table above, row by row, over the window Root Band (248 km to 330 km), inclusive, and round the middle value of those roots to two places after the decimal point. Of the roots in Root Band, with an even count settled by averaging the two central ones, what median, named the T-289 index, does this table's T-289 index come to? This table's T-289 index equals 2.92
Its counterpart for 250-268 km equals 2.97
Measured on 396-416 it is 2.61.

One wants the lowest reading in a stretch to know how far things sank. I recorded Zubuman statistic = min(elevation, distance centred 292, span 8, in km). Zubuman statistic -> 8.269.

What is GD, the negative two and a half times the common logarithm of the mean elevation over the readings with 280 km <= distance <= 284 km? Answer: -2.35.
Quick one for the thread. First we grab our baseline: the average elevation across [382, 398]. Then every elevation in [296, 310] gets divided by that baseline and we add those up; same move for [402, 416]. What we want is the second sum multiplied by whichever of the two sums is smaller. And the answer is 28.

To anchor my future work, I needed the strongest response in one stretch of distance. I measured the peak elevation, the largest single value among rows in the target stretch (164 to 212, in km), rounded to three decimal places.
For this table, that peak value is 8.797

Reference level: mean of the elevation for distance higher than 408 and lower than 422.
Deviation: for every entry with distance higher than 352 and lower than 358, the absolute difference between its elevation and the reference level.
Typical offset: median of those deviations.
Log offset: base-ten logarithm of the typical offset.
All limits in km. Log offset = 0.251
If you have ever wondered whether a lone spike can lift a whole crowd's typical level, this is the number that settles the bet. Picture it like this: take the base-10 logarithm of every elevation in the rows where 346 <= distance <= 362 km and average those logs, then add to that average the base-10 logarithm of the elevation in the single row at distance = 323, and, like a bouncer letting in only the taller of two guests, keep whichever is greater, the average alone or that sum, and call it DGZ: 1.841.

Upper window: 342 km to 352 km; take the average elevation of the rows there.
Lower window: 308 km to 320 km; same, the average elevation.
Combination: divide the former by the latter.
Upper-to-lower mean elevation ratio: 0.95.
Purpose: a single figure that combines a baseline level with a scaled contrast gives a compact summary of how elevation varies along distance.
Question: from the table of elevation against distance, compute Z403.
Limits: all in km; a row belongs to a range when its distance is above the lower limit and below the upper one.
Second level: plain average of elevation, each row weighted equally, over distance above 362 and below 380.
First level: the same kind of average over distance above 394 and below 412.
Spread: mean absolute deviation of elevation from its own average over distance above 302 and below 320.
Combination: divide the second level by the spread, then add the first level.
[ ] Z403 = 85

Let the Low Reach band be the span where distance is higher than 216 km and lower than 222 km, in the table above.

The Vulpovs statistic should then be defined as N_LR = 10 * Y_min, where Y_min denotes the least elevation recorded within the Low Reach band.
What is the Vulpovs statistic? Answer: 47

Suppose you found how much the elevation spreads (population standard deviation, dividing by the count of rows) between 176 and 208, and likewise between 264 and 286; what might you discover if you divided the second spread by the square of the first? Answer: 6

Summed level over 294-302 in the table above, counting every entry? 33.9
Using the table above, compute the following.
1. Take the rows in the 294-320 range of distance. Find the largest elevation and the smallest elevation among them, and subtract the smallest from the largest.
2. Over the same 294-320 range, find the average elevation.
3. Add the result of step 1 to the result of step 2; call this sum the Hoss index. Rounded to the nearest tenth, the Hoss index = 9.1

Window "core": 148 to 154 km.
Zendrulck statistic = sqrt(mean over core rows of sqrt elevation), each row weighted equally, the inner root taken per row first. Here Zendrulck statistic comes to 1.68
